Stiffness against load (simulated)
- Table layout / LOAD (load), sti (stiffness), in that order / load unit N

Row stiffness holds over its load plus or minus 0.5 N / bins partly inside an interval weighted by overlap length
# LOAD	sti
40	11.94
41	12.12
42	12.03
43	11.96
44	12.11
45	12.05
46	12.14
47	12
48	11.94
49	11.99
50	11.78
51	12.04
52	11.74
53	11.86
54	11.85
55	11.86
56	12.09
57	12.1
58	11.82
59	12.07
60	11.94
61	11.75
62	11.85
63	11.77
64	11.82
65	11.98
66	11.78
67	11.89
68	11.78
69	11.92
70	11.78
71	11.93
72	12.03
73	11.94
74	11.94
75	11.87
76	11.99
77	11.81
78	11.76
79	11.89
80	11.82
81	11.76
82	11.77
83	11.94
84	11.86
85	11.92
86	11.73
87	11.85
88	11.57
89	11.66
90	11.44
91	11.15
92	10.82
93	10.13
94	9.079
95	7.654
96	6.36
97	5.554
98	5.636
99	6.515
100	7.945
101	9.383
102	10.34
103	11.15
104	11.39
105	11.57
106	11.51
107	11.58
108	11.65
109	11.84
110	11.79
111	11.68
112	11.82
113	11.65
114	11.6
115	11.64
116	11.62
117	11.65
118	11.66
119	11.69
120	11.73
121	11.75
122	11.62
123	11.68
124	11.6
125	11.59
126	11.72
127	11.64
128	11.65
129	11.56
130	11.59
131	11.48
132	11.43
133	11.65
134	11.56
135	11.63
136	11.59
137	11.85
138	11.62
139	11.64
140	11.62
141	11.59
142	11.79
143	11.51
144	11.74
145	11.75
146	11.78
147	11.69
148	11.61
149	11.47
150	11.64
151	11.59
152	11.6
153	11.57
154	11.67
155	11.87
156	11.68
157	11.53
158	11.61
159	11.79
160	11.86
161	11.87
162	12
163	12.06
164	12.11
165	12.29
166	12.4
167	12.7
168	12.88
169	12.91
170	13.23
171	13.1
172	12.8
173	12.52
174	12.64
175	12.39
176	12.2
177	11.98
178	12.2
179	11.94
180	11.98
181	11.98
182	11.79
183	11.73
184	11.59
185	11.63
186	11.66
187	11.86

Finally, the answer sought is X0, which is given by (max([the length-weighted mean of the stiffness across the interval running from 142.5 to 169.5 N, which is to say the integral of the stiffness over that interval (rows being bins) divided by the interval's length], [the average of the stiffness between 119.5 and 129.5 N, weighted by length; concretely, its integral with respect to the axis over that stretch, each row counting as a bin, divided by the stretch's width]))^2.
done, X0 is 142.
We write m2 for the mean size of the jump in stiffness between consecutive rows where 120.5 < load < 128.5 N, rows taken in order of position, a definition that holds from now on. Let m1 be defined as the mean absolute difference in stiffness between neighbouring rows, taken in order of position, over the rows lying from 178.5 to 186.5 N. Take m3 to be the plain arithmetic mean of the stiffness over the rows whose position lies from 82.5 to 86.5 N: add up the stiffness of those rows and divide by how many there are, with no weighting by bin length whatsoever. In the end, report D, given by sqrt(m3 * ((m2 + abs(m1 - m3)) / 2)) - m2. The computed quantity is 8.32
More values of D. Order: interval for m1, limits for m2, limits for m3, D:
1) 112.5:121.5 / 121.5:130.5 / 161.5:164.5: 8.48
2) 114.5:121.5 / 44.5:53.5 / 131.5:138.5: 8.11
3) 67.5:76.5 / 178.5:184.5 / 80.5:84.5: 8.28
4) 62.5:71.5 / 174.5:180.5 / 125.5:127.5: 8.09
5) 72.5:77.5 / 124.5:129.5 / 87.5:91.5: 8.02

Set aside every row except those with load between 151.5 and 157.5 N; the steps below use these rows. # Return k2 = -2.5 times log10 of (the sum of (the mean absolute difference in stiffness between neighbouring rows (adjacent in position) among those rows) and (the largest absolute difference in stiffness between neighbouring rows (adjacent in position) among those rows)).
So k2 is 1.19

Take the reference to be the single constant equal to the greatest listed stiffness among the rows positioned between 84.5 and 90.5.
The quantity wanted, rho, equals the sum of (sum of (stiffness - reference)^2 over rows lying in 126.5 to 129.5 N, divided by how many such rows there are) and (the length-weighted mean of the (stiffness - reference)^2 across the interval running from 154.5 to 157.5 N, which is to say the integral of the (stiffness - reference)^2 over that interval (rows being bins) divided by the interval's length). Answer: 0.16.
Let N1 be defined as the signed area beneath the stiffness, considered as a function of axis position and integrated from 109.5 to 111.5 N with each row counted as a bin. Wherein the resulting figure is 23.5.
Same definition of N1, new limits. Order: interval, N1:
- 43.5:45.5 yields 24.2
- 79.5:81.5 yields 23.6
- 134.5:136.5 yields 23.2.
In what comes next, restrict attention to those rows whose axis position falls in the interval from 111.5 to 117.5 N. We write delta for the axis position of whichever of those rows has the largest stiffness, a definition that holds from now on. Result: 112 N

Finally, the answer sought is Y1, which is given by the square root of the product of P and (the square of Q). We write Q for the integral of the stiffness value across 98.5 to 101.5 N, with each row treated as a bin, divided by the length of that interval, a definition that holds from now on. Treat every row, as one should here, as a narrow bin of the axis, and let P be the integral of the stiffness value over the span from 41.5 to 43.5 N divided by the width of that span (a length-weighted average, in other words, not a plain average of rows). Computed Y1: 27.5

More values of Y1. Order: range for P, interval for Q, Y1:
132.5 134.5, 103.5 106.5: 39.1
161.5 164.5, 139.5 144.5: 40.5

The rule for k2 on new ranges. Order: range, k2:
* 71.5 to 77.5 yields 1.41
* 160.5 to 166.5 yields 1.36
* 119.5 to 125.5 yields 1.80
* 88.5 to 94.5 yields -0.49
